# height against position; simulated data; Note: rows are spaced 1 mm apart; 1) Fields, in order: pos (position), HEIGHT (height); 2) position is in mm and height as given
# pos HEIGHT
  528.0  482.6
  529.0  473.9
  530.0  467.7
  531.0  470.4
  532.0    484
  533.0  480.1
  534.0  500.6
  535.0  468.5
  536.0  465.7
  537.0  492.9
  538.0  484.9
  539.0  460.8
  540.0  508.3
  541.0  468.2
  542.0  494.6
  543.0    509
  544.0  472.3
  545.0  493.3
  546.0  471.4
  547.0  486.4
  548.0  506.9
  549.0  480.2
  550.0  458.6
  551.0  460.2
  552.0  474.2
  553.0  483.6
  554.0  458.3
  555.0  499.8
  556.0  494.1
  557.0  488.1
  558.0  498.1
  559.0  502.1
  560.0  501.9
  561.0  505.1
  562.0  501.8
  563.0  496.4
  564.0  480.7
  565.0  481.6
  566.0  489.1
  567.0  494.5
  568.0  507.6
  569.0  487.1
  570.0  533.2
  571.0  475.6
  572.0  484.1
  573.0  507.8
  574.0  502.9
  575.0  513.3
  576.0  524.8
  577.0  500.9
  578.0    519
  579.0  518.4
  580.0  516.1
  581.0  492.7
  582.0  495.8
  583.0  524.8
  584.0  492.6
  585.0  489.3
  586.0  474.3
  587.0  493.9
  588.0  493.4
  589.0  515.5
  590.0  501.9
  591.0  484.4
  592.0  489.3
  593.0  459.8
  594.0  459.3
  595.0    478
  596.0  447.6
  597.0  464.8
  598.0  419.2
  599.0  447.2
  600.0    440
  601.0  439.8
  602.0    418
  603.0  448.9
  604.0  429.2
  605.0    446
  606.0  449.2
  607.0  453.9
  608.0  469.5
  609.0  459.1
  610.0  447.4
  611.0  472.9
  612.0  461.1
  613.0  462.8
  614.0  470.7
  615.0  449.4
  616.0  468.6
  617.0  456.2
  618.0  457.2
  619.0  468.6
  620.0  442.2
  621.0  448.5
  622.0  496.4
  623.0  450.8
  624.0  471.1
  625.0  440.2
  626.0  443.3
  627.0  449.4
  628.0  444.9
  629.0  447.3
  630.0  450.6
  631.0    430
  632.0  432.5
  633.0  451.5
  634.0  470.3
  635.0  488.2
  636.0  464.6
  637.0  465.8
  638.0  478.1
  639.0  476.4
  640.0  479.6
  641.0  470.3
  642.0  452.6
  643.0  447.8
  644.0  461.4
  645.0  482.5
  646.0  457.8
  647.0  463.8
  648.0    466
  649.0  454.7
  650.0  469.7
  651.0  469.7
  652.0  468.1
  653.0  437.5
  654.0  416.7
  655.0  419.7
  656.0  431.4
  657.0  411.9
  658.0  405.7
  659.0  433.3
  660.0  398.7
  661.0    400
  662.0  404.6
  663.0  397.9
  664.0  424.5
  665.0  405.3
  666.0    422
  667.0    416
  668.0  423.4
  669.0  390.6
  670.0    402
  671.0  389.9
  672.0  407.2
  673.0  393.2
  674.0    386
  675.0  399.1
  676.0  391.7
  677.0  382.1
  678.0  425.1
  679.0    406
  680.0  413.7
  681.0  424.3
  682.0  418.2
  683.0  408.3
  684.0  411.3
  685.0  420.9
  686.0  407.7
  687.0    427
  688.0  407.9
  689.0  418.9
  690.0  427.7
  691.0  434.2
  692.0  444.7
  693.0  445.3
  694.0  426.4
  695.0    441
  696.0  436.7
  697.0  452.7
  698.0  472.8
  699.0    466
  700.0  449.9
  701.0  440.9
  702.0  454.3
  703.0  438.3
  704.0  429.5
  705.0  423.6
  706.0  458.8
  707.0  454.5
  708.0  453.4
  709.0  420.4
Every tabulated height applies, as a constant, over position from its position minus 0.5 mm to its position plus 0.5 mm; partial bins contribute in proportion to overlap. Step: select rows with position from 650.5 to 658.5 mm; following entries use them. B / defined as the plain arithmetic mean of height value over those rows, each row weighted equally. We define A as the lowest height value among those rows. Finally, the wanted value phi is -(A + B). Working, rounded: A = 405.7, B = 433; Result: -838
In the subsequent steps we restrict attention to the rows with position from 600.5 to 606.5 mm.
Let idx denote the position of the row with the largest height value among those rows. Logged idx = 606.0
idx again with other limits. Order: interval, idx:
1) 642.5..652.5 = 645.0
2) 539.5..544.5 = 543.0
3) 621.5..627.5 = 622.0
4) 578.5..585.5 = 583.0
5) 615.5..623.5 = 622.0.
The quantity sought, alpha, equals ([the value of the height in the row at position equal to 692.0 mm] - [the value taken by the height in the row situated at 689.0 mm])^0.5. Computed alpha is 5.08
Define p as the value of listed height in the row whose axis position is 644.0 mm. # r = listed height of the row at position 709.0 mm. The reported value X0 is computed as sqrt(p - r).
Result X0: 6.4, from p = 461.4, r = 420.4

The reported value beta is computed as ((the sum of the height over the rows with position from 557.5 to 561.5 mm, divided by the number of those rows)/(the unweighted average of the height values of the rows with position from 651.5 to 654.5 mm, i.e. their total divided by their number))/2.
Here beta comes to 0.57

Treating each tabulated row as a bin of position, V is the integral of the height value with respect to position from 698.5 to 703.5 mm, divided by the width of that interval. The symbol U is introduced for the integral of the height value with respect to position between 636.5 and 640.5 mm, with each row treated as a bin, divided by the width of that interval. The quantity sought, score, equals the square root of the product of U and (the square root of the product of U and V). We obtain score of 469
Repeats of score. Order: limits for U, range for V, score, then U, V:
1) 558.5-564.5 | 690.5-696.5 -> 482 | 498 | 438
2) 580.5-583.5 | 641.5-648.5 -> 493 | 504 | 462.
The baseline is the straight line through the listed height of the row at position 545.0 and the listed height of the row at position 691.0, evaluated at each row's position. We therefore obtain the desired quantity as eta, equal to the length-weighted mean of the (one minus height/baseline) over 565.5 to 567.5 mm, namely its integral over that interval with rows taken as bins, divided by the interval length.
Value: -0.015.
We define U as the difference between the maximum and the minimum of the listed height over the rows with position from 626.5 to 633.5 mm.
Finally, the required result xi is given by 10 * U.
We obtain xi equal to 215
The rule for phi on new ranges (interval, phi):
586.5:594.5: -946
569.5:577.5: -981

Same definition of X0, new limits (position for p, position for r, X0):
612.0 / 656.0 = 5.4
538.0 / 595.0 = 2.6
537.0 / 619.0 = 4.9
